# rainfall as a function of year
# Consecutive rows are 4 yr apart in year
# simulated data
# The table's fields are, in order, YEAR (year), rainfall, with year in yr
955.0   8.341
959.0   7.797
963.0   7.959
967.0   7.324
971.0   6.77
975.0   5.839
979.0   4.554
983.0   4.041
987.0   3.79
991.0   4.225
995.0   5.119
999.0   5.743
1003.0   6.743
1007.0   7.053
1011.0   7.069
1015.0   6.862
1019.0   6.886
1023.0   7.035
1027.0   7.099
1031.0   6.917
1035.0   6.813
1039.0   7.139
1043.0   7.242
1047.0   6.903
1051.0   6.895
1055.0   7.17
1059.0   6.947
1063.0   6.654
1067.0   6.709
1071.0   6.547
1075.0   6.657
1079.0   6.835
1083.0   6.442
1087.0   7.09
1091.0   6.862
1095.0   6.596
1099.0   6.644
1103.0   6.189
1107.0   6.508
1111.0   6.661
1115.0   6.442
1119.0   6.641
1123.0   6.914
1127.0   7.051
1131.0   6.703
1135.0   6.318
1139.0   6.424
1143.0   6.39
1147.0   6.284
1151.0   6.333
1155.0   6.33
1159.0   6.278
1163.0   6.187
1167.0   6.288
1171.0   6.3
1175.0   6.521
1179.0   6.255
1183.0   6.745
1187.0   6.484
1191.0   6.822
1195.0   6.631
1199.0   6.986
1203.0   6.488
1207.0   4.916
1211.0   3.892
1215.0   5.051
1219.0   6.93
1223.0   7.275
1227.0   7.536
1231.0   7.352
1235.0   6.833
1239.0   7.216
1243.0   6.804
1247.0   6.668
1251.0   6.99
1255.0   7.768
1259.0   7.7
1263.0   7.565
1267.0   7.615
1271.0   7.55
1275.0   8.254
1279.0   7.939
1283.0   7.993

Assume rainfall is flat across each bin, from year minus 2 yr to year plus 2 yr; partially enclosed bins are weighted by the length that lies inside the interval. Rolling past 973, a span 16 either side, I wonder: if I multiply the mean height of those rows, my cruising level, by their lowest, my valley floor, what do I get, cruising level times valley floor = 23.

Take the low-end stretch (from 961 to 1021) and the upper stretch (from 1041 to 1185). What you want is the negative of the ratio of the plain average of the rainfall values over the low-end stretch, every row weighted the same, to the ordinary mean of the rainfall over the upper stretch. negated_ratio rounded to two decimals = -0.91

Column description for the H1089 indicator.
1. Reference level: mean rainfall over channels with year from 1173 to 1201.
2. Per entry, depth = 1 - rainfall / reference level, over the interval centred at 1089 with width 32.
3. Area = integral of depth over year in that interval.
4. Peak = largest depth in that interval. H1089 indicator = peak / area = -0.47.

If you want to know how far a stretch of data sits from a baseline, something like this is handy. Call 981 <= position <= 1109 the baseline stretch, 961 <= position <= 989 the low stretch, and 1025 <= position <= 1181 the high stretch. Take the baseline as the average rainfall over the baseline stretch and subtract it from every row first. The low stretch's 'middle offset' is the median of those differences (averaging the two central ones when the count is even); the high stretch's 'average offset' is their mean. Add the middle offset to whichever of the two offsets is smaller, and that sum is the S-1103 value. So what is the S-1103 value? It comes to -1.3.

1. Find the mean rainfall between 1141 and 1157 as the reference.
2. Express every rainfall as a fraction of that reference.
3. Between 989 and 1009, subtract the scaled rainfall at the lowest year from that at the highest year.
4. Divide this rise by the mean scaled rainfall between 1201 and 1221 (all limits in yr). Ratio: 0.52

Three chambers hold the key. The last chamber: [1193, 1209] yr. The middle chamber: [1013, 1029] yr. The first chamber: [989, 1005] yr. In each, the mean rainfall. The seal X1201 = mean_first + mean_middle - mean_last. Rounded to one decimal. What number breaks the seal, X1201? 6.2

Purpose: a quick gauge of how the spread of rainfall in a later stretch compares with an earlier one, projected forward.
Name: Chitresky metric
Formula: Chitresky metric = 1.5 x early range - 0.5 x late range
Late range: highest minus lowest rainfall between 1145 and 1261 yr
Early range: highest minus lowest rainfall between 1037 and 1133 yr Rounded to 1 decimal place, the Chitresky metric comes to -0.4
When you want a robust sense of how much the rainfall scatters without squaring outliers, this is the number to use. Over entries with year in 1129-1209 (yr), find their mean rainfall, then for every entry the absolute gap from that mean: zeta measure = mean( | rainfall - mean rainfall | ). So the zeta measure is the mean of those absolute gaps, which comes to 0.24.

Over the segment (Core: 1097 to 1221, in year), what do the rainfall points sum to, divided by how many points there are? 6.3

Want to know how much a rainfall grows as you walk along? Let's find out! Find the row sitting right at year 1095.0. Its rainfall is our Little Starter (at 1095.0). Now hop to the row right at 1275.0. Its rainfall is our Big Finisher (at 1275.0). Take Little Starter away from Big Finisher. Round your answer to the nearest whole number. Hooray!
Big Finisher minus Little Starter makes 2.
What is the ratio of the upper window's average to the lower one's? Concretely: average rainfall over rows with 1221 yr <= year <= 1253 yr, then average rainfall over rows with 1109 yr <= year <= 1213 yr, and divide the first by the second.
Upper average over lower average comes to 1.11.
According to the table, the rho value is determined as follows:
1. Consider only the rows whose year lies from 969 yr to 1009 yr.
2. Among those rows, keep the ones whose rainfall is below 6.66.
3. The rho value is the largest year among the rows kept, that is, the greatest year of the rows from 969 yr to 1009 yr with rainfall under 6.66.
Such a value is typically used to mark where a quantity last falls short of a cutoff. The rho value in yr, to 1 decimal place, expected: 999.0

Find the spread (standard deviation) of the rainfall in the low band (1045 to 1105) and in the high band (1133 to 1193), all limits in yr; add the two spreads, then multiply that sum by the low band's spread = 0.1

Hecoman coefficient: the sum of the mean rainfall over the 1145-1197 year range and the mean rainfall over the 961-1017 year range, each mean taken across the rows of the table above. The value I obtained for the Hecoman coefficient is 12.4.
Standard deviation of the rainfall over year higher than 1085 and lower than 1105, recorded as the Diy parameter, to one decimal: 0.3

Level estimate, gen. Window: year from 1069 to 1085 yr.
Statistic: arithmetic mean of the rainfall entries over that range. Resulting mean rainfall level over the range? 6.62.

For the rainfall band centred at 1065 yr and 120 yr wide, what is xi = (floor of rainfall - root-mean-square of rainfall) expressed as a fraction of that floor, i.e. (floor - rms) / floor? -0.10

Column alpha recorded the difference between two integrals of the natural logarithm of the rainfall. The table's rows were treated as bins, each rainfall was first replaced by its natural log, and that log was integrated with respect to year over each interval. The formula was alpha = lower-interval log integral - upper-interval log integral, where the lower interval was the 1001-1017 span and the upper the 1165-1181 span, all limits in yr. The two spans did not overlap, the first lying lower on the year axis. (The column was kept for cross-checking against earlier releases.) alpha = 1.4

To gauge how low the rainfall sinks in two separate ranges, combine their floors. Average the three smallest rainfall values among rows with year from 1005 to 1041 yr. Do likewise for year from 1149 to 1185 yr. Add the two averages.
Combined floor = 13.1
